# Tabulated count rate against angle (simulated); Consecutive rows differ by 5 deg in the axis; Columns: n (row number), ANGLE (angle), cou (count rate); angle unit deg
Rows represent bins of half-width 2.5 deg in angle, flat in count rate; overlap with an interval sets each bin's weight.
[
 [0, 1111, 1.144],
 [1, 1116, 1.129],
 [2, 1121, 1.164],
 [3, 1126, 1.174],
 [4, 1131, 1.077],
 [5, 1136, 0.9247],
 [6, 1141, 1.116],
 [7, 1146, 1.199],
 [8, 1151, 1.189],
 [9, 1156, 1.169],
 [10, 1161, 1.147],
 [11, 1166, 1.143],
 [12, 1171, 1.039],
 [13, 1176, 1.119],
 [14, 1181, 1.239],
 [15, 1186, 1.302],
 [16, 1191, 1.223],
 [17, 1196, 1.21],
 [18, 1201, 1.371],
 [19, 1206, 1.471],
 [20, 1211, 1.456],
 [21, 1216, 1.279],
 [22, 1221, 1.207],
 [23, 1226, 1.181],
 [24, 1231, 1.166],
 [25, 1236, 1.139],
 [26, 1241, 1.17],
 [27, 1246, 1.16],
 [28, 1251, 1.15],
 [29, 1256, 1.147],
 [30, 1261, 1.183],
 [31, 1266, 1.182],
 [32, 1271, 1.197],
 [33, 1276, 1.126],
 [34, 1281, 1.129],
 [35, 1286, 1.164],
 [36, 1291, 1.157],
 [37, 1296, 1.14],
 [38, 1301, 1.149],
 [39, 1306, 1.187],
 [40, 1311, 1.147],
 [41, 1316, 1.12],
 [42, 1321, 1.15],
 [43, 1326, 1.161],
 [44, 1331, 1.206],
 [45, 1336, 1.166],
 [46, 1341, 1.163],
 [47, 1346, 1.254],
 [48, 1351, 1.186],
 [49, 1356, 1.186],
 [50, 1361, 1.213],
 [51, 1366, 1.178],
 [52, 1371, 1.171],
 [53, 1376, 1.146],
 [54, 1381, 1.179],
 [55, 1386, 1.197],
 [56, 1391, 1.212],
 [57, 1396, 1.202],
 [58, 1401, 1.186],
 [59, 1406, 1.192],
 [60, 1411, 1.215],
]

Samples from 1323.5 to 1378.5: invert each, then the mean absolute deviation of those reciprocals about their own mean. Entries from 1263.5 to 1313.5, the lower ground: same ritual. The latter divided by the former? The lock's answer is 1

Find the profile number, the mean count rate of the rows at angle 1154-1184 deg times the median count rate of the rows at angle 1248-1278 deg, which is 1.33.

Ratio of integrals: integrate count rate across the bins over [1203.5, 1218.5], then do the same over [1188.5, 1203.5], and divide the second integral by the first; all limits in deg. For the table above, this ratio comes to 0.90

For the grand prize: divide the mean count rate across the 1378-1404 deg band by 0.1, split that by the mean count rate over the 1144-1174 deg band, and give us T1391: 10.4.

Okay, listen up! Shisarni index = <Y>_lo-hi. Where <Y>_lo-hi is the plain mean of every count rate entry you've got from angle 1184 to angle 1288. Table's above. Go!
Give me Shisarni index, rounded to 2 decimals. 1.22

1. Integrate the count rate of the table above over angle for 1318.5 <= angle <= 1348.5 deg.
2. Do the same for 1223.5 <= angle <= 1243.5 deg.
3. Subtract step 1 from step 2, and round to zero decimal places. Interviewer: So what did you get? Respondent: -12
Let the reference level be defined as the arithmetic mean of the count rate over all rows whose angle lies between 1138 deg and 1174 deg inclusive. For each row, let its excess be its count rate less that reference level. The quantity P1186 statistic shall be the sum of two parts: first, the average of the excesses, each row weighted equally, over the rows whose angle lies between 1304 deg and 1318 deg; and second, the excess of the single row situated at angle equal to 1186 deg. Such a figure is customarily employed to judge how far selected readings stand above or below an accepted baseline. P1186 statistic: 0.17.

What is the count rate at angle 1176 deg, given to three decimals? 1.119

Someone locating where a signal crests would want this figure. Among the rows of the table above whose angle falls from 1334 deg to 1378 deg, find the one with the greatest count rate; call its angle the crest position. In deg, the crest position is 1346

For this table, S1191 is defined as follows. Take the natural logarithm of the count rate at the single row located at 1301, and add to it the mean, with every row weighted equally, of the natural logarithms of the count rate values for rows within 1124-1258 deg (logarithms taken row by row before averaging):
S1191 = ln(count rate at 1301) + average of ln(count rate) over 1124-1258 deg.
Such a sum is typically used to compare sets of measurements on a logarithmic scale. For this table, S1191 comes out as 0.310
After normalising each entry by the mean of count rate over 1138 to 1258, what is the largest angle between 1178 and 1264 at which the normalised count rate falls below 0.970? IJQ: 1256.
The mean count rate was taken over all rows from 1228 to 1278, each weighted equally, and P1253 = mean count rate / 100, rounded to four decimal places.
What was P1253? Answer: 0.0116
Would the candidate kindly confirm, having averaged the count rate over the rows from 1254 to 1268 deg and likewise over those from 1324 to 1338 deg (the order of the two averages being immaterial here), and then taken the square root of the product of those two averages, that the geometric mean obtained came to 1.17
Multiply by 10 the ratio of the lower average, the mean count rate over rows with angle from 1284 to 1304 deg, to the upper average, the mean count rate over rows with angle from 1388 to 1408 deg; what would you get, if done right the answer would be 9.6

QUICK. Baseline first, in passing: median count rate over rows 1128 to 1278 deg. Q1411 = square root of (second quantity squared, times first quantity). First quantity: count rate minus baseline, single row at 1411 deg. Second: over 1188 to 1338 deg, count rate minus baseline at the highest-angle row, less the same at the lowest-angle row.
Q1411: 0.011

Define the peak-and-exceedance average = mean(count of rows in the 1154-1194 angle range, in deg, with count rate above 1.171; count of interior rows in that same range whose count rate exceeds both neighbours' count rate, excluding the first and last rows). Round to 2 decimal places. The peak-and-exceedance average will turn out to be 2.00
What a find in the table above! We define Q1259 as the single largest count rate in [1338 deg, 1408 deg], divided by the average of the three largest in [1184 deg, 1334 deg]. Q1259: 0.88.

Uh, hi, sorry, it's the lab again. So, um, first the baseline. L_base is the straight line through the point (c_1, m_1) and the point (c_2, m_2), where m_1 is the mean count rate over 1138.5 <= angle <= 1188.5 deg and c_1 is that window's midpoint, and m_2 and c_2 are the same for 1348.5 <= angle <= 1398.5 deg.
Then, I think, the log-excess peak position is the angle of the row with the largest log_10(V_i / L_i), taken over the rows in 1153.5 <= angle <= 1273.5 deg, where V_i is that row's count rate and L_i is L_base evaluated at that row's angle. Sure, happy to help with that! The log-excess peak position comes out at 1206 deg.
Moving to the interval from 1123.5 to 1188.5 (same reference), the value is 1186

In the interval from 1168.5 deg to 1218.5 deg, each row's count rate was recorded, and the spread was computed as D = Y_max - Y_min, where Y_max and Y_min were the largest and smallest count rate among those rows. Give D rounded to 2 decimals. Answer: 0.43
